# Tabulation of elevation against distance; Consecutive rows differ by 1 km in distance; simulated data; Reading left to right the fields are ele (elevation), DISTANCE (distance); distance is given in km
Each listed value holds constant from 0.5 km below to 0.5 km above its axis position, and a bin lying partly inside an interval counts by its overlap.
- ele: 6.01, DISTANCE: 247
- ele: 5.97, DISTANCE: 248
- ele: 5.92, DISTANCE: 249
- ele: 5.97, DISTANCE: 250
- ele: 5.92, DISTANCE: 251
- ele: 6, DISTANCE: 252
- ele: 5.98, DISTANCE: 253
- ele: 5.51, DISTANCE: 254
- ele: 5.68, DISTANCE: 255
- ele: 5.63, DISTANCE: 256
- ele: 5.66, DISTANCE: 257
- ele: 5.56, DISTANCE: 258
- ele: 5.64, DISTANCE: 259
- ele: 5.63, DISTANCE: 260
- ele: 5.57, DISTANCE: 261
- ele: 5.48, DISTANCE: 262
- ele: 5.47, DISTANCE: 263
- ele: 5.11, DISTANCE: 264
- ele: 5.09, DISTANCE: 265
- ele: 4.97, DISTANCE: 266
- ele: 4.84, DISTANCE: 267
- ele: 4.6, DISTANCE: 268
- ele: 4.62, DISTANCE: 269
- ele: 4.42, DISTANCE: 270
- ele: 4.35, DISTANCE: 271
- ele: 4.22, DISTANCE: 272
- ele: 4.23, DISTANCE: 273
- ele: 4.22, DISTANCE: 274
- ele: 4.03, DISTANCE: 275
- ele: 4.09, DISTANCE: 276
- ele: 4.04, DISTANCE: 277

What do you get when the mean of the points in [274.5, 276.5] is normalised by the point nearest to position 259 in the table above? 0.72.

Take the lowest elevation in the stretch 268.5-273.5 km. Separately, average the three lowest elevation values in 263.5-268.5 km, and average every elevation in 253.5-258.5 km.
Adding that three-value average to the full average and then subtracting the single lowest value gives 6.2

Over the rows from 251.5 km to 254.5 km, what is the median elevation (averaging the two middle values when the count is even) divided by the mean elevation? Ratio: 1.026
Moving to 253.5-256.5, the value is 1.004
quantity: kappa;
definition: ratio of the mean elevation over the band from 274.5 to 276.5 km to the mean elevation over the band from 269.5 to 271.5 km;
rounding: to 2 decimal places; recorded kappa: 0.93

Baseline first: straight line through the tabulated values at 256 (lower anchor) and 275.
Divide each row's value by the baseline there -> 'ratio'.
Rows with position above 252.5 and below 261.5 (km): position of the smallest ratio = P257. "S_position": 254 km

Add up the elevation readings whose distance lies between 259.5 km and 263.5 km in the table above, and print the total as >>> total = 22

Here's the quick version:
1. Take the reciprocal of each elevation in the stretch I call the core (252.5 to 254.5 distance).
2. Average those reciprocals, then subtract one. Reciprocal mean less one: -0.826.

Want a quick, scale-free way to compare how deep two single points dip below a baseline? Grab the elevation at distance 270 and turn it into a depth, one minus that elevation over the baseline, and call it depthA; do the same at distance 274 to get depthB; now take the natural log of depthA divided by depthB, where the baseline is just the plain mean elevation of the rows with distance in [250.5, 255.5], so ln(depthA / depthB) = -0.13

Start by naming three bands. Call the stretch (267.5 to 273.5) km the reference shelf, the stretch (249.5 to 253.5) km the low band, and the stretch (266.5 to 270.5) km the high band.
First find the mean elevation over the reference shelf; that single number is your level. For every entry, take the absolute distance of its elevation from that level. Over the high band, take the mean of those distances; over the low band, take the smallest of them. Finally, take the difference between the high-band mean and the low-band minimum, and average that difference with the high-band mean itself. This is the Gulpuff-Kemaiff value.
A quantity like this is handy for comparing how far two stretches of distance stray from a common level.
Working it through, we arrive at -0.5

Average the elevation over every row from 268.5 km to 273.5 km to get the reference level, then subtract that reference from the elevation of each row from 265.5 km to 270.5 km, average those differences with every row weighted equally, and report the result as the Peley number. 0.32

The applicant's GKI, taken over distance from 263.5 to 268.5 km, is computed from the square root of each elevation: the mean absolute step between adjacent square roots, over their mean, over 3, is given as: 0.0043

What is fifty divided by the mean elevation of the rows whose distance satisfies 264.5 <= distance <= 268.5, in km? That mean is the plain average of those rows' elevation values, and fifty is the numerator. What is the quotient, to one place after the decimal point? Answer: 10.3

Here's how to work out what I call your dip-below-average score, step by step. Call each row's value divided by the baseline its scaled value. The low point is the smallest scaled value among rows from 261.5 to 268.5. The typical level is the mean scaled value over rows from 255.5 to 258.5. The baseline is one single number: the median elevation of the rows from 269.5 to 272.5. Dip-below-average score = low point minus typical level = -0.23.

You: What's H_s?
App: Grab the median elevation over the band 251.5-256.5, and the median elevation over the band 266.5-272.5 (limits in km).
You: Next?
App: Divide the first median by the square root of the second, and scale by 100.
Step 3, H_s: 267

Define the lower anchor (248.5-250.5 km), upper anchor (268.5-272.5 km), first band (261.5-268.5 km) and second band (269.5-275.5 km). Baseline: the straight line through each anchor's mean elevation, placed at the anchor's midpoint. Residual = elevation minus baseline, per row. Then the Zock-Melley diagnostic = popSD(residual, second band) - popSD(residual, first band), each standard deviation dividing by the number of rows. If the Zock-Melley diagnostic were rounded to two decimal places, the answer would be -0.11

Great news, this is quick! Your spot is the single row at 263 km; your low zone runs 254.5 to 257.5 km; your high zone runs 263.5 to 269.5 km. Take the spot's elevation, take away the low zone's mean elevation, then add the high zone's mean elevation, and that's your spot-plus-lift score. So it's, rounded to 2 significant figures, 4.7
